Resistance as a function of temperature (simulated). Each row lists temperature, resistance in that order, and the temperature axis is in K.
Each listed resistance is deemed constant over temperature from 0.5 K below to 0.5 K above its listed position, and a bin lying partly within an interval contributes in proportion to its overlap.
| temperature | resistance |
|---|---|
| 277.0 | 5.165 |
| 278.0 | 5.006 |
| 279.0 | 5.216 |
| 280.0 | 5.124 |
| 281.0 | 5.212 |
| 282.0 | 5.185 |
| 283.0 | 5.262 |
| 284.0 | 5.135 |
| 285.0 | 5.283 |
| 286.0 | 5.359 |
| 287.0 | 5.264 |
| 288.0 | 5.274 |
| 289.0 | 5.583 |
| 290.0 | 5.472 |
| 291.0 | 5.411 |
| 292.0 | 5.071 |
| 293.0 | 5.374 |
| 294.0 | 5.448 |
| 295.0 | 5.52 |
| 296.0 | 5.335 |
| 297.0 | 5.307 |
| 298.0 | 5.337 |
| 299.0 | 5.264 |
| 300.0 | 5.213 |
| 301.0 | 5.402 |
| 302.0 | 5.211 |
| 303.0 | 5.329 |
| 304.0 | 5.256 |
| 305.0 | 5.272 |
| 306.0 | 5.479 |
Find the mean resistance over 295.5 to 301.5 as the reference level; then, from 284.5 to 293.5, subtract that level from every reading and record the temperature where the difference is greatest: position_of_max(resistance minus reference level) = 289.0 K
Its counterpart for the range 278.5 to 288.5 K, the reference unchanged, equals 286.0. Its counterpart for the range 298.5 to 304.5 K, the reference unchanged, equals 301.0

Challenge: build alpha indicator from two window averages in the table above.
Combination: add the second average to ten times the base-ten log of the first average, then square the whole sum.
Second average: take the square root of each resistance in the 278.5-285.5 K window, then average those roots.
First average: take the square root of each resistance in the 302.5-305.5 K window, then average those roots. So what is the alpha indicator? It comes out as 34.8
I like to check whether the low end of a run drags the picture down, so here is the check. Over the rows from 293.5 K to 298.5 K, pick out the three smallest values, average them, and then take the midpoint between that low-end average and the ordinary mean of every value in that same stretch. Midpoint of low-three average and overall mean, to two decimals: 5.36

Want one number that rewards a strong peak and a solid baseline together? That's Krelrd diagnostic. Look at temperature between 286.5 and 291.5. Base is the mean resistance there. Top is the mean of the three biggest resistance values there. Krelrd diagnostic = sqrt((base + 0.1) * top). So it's 5.49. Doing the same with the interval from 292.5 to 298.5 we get 5.47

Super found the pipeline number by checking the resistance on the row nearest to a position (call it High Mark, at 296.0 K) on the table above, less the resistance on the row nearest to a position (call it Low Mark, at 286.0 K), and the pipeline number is -0.024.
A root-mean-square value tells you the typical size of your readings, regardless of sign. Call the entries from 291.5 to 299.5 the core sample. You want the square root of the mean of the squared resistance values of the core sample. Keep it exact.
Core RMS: 5.333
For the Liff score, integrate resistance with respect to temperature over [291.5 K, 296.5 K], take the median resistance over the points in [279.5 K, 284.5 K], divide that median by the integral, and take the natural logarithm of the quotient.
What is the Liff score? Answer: -1.64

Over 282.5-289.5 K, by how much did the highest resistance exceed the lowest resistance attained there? 0.45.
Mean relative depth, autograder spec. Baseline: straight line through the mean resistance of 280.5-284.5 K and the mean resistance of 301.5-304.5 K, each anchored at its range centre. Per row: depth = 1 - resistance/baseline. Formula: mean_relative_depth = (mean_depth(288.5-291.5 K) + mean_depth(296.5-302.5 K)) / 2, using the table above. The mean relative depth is -0.029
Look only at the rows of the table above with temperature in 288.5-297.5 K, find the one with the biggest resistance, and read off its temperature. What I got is 289.0 K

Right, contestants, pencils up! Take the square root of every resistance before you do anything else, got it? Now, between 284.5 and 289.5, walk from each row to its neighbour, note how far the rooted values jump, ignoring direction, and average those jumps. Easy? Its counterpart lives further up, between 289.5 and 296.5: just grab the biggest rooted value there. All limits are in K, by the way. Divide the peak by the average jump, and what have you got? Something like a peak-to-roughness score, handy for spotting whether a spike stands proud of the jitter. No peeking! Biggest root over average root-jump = 89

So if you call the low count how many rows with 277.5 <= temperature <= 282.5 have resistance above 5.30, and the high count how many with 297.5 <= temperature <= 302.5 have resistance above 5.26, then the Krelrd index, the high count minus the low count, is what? 3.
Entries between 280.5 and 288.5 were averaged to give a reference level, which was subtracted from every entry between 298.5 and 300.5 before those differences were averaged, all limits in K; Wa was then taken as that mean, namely -0.01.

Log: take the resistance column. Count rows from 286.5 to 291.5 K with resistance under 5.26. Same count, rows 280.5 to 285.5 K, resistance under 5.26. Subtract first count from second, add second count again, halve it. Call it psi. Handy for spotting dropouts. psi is 3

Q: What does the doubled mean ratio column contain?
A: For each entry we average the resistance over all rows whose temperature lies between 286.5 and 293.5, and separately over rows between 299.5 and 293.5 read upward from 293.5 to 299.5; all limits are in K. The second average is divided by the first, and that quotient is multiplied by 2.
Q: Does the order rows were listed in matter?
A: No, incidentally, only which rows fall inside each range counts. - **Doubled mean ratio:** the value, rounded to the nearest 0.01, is 2.01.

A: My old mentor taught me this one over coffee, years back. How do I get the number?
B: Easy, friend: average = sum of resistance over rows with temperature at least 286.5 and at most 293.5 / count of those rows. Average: 5.35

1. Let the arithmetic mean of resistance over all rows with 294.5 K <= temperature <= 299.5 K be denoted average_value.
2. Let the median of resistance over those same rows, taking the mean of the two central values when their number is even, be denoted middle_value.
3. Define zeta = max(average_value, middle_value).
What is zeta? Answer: 5.35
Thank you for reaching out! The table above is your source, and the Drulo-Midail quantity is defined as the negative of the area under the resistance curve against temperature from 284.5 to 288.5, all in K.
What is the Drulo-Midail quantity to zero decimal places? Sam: -21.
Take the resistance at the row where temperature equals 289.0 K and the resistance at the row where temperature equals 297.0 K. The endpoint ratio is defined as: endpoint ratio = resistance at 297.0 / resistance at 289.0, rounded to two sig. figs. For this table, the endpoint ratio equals 0.95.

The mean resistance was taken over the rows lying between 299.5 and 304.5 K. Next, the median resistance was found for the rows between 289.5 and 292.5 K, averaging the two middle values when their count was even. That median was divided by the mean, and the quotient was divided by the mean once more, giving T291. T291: 0.194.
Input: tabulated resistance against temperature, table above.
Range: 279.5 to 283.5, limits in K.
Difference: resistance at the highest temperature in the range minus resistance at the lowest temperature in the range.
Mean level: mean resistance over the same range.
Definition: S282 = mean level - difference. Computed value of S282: 5.06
